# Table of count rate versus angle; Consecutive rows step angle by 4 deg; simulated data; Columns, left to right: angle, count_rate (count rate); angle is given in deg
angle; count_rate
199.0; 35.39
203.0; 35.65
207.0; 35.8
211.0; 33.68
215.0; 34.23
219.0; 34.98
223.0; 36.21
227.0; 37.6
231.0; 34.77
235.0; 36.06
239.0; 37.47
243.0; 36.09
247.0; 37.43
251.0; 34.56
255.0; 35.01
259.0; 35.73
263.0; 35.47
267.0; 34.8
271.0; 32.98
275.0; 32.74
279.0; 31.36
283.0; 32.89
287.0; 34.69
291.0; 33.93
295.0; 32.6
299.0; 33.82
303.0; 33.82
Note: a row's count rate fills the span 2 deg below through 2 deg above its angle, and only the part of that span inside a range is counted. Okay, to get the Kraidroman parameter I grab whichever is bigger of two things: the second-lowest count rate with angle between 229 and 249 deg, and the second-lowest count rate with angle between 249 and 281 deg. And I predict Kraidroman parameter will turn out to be 36.1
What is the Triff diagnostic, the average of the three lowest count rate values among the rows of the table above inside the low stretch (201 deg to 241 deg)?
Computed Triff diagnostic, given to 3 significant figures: 34.2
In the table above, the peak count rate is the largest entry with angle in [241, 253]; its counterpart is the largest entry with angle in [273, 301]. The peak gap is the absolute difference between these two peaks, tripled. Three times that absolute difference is 8.2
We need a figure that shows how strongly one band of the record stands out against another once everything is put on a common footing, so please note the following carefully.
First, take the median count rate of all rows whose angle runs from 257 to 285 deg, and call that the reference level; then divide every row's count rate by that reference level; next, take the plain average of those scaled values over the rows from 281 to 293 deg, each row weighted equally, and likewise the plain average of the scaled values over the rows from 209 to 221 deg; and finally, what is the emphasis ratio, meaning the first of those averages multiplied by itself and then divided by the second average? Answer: 1.01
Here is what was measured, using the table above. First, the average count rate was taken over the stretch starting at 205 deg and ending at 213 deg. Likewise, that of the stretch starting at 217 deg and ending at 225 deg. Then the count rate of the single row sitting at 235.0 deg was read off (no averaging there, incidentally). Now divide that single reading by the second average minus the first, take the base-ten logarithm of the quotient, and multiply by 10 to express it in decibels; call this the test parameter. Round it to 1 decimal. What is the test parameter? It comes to 16.3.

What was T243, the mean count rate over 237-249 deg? 37.0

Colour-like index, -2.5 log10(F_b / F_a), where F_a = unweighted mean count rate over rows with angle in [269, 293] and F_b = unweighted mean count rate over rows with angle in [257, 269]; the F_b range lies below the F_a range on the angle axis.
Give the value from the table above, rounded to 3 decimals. -0.071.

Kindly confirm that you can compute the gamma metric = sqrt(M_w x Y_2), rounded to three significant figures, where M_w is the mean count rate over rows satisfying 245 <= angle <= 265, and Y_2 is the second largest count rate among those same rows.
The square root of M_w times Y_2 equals 35.7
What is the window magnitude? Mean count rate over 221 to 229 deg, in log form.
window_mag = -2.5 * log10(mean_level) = -3.92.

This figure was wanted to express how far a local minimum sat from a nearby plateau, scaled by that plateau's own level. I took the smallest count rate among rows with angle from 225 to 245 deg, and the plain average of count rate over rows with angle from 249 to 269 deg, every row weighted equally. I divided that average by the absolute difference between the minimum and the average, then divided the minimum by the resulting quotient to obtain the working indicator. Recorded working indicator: 0.3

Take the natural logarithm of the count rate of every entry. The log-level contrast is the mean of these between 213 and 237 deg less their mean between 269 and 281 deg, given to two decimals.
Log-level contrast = 0.10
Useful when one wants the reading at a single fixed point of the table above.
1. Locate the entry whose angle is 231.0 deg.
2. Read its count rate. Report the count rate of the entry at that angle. 34.77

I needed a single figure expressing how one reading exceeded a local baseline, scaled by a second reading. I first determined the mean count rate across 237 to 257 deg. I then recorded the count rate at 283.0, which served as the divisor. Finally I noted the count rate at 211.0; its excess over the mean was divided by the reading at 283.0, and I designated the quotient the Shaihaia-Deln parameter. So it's -0.074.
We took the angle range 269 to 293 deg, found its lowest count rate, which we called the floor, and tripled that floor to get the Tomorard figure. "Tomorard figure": 94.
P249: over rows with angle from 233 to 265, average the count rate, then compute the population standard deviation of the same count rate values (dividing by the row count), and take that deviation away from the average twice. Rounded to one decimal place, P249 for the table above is 34.0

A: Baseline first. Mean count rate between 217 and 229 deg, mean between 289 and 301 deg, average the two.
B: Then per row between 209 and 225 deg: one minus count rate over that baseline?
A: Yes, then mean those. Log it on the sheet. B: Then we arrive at 0.00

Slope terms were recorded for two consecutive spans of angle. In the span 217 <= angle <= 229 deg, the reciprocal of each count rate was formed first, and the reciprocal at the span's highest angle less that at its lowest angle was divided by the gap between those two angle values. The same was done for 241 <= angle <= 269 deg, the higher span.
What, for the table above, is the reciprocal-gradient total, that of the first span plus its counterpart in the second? -0.0002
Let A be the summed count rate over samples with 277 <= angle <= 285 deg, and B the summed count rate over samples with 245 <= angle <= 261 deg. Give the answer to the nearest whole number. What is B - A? 78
